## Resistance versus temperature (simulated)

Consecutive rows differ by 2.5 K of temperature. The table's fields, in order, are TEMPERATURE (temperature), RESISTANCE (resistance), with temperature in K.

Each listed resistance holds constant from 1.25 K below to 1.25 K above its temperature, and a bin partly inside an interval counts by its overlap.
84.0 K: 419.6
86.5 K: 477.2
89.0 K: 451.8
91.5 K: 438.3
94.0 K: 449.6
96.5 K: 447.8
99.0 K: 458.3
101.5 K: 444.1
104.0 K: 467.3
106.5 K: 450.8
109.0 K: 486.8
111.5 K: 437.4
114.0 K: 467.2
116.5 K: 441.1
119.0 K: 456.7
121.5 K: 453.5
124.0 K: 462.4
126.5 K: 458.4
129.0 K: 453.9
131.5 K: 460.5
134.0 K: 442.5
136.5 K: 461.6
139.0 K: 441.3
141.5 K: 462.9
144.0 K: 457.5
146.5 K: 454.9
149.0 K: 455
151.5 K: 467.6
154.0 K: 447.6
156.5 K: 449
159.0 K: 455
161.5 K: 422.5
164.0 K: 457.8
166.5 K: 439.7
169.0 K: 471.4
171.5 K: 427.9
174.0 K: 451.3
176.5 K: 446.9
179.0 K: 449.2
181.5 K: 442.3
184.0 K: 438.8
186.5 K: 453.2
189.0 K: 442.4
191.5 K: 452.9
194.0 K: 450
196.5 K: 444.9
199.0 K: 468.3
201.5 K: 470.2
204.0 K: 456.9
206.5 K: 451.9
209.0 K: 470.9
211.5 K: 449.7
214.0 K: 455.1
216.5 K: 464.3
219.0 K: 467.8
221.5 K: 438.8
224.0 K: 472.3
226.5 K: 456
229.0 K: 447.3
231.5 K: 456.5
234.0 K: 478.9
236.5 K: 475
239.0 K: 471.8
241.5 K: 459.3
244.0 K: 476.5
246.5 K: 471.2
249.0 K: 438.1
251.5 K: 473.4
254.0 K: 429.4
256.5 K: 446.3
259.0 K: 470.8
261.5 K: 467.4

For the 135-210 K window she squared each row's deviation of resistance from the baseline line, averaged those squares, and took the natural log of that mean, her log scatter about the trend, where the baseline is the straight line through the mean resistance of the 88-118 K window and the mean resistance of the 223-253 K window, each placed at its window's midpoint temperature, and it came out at 5.2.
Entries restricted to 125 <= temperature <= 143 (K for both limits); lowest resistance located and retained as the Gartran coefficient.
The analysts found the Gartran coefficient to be 441.3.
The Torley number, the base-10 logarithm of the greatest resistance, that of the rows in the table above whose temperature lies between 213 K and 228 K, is 2.67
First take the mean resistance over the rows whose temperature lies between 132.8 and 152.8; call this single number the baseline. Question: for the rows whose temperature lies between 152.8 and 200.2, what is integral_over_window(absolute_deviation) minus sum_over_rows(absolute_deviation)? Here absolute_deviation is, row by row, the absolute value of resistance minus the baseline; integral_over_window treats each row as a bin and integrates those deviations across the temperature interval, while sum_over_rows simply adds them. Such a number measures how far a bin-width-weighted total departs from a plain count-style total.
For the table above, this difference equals 306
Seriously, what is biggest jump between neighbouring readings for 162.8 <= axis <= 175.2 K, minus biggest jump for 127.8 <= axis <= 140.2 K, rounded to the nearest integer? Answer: 23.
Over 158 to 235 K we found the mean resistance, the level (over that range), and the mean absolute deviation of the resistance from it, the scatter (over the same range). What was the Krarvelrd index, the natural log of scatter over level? -3.81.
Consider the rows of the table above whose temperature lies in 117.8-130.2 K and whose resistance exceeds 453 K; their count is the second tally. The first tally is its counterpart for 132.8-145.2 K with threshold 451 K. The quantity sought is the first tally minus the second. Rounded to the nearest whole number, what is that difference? -2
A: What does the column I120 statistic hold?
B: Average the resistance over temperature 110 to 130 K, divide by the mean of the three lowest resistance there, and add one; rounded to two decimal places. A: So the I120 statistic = 2.02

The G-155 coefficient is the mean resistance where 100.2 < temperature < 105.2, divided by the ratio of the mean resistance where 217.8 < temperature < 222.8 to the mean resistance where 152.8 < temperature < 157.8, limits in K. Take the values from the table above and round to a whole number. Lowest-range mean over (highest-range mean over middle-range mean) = 451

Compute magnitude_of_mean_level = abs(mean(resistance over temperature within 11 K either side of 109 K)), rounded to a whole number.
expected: 457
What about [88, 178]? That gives 453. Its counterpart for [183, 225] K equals 456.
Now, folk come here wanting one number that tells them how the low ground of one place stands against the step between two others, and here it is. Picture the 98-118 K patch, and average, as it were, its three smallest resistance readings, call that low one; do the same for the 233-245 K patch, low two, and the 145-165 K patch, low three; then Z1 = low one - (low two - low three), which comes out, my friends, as 412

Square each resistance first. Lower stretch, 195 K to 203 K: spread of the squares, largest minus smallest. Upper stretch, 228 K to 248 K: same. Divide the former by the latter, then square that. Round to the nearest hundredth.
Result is 0.63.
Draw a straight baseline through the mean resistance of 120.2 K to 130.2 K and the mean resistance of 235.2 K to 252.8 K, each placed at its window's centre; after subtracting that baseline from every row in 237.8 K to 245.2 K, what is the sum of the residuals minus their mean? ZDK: 6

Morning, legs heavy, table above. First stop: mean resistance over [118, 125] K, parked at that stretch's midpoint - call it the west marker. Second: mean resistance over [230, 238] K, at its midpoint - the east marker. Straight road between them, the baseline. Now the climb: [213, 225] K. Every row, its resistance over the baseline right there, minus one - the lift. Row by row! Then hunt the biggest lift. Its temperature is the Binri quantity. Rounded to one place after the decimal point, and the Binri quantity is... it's 224.0 K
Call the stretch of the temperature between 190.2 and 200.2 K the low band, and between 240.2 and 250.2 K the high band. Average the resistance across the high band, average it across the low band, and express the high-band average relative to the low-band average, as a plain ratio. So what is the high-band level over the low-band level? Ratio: 1.02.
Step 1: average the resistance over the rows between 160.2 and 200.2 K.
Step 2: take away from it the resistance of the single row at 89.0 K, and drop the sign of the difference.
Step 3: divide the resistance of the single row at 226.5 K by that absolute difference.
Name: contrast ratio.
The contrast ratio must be 105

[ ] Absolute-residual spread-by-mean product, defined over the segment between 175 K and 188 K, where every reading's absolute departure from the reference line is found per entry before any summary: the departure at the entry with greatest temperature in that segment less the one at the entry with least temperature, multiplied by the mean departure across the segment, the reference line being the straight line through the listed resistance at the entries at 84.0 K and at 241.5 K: 19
